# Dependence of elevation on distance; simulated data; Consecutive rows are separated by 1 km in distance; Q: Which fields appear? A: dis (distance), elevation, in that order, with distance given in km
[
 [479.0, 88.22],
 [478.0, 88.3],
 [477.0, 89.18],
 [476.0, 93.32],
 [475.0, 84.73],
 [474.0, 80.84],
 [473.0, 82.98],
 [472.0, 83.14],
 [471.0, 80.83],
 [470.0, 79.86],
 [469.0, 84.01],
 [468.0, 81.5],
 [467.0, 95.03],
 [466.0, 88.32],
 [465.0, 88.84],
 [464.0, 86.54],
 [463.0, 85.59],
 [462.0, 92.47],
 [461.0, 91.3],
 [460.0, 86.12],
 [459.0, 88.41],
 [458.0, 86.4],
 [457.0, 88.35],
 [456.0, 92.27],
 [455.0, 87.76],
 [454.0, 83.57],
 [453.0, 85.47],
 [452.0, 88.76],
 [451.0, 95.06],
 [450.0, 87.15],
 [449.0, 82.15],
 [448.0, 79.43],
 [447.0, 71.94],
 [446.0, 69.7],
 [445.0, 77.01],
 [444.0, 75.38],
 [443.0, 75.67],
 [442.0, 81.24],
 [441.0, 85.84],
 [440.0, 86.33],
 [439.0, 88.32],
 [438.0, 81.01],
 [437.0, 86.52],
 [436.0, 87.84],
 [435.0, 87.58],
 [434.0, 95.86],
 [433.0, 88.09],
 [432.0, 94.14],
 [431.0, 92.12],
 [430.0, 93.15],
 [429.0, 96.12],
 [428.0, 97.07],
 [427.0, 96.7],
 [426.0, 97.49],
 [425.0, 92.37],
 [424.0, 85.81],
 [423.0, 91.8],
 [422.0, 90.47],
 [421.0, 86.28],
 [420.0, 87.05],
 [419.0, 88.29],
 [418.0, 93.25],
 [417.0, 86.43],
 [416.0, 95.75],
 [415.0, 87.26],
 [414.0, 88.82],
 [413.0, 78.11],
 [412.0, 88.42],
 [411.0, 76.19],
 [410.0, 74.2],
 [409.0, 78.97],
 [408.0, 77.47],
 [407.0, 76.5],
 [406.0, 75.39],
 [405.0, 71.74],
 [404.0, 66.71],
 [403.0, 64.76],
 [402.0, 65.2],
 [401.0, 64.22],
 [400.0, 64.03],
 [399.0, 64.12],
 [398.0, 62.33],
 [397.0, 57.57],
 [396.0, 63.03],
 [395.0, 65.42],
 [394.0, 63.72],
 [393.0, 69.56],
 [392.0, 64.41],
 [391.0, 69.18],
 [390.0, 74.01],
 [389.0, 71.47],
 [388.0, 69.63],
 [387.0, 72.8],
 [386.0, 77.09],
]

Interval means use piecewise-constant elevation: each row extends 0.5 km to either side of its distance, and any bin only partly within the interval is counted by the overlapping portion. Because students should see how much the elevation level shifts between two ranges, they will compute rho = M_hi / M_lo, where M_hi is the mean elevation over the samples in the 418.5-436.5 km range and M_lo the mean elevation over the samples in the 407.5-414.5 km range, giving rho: 1.14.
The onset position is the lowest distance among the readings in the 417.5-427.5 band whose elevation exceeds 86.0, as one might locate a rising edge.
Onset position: 418.0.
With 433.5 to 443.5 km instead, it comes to 434.0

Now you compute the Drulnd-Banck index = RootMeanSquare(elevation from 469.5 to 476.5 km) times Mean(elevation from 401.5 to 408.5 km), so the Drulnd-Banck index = 5957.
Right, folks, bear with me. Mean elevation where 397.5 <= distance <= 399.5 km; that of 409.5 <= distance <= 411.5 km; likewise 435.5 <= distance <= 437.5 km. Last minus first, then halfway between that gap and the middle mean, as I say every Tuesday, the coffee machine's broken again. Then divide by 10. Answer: 4.96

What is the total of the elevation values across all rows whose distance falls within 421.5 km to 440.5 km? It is 1729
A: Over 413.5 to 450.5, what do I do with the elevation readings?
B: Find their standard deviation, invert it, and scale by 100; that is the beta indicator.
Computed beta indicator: 14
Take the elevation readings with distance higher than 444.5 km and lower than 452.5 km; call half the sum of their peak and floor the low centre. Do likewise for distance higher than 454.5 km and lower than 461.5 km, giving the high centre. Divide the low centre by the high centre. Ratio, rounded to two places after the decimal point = 0.92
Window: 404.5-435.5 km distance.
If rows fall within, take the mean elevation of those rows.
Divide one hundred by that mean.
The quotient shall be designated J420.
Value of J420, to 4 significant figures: 1.144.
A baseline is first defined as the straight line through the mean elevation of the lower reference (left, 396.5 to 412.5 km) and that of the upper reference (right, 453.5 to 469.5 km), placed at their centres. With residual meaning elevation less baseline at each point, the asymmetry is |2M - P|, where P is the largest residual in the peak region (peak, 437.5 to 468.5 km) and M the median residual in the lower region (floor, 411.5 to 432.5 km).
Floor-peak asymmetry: 20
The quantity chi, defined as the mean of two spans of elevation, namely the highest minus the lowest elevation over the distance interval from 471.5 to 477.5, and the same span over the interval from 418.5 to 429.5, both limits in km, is 12.1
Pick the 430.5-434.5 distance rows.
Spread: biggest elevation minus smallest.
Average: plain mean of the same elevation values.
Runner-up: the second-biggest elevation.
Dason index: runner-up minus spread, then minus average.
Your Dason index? -6.2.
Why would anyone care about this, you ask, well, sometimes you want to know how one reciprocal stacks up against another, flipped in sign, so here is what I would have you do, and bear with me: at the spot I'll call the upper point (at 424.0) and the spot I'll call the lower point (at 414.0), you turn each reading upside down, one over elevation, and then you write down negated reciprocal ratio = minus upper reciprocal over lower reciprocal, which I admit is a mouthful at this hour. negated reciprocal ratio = -1.04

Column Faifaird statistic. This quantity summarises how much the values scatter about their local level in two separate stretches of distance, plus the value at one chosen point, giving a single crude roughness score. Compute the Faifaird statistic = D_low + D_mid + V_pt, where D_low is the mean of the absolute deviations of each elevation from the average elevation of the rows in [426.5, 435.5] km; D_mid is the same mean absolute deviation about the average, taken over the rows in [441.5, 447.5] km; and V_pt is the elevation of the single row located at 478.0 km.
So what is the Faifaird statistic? 94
